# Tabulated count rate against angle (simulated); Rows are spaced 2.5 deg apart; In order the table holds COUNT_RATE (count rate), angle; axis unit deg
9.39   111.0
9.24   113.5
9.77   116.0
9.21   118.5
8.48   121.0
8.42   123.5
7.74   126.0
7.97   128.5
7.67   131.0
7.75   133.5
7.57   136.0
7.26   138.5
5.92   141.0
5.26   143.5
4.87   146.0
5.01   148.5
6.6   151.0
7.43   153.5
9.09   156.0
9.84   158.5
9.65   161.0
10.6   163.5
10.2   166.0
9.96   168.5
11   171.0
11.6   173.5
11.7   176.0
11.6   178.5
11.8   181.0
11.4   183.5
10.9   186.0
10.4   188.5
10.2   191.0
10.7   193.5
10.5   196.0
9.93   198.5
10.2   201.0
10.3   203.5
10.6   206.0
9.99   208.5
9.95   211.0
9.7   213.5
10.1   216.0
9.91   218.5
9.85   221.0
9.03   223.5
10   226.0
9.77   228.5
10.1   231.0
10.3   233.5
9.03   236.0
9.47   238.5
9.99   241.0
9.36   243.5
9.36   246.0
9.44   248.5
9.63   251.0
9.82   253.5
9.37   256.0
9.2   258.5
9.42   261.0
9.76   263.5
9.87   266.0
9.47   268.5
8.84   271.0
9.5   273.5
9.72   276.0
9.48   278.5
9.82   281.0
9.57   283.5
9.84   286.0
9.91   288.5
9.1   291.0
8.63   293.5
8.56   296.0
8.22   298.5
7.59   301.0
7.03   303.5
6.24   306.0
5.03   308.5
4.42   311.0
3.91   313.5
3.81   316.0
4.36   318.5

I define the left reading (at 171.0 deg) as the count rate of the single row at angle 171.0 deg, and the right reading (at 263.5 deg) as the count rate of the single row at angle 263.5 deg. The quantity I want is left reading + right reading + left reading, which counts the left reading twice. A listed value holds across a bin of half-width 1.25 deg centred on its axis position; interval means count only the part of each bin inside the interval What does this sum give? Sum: 31.8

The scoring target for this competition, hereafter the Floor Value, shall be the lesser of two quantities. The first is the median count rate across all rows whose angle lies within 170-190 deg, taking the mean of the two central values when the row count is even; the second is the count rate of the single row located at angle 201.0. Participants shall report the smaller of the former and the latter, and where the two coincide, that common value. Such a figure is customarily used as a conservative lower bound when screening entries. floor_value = 10.2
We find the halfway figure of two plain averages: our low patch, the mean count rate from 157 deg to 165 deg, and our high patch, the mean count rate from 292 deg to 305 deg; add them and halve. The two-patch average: 9.0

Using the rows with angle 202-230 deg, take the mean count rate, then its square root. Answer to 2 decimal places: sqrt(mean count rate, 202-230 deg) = 3.15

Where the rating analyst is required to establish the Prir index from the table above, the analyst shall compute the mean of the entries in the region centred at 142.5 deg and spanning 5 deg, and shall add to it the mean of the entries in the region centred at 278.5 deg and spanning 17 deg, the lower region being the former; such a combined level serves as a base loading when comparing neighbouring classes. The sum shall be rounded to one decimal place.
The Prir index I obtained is 15.1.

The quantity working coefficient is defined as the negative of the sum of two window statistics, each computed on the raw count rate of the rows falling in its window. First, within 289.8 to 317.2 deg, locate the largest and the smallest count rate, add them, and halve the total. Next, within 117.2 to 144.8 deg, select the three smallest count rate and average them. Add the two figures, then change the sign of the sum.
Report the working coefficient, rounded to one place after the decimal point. -12.6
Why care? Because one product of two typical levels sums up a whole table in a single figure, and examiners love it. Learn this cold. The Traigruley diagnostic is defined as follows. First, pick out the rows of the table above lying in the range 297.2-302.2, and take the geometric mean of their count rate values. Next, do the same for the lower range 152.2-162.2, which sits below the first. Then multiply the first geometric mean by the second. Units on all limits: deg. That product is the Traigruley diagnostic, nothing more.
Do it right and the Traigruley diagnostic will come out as 71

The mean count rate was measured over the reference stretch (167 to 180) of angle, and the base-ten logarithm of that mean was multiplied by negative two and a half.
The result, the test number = -2.620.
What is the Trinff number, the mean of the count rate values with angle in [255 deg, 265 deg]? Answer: 9.4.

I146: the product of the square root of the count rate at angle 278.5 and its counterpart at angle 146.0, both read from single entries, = 6.8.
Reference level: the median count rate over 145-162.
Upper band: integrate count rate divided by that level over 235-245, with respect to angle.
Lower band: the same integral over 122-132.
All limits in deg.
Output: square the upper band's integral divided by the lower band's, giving 1.4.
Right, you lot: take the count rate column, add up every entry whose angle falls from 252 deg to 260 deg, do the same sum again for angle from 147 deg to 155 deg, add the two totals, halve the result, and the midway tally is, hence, 24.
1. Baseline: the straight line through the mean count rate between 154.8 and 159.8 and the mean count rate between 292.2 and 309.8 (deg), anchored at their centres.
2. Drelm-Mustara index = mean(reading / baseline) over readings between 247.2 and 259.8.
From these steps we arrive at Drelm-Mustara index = 1.18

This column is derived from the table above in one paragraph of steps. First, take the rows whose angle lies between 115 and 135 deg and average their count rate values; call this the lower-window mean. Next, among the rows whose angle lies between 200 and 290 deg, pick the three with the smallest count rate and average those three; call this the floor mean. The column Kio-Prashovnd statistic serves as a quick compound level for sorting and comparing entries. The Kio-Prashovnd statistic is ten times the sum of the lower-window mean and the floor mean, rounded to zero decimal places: 173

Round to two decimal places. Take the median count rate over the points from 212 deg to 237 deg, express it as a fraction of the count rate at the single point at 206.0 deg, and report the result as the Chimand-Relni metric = 0.93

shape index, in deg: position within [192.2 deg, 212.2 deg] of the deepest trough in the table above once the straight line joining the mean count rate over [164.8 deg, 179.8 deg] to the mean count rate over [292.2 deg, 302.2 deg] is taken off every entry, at 198.5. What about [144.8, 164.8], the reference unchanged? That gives 146.0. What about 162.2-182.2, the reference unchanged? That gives 168.5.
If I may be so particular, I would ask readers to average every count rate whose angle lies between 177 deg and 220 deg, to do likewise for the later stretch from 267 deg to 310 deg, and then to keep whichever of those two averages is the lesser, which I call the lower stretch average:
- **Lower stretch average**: 8.6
